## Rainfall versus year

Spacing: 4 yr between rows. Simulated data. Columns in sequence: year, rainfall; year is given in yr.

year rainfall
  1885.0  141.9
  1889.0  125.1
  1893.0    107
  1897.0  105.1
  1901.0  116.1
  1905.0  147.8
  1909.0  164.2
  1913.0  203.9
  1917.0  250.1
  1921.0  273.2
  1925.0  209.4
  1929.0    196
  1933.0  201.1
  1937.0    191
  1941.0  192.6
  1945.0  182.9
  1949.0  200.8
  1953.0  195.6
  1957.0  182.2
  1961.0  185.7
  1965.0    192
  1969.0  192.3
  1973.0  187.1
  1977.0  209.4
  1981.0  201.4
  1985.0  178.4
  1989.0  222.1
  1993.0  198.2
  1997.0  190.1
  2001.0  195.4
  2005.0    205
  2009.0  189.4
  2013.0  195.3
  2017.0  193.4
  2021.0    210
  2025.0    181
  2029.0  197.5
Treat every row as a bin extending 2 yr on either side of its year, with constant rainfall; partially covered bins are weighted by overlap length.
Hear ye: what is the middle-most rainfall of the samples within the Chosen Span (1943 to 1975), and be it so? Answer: 190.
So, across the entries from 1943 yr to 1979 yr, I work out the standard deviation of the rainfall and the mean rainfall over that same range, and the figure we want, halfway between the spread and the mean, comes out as 100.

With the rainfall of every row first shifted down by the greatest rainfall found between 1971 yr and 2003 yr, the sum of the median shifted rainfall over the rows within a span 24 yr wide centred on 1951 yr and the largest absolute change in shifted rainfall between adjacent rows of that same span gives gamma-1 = -15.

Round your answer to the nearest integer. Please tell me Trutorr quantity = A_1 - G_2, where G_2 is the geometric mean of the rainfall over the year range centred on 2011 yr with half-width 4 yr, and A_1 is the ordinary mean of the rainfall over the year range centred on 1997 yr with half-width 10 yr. 10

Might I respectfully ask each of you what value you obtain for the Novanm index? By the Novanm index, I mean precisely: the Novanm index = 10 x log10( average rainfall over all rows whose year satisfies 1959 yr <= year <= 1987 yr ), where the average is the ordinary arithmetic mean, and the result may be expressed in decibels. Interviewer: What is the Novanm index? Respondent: 22.84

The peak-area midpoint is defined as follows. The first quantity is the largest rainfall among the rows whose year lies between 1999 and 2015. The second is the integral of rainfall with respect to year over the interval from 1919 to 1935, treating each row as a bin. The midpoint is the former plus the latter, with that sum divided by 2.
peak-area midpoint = 1862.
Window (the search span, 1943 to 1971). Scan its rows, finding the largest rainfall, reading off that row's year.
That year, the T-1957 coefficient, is 1949.0 yr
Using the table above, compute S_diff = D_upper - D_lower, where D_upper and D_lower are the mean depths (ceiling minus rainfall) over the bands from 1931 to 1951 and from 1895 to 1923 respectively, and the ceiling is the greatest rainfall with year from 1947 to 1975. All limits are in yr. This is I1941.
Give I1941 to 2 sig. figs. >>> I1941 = -14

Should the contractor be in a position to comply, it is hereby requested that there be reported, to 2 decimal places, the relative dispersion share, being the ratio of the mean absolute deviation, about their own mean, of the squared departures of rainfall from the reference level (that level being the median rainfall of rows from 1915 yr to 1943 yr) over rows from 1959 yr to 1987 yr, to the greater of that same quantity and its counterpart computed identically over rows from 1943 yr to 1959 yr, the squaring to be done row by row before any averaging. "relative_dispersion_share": 0.77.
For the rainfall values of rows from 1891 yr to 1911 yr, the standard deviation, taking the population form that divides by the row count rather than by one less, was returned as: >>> 23.7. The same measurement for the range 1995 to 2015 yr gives 5.6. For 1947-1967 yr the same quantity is 6.7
